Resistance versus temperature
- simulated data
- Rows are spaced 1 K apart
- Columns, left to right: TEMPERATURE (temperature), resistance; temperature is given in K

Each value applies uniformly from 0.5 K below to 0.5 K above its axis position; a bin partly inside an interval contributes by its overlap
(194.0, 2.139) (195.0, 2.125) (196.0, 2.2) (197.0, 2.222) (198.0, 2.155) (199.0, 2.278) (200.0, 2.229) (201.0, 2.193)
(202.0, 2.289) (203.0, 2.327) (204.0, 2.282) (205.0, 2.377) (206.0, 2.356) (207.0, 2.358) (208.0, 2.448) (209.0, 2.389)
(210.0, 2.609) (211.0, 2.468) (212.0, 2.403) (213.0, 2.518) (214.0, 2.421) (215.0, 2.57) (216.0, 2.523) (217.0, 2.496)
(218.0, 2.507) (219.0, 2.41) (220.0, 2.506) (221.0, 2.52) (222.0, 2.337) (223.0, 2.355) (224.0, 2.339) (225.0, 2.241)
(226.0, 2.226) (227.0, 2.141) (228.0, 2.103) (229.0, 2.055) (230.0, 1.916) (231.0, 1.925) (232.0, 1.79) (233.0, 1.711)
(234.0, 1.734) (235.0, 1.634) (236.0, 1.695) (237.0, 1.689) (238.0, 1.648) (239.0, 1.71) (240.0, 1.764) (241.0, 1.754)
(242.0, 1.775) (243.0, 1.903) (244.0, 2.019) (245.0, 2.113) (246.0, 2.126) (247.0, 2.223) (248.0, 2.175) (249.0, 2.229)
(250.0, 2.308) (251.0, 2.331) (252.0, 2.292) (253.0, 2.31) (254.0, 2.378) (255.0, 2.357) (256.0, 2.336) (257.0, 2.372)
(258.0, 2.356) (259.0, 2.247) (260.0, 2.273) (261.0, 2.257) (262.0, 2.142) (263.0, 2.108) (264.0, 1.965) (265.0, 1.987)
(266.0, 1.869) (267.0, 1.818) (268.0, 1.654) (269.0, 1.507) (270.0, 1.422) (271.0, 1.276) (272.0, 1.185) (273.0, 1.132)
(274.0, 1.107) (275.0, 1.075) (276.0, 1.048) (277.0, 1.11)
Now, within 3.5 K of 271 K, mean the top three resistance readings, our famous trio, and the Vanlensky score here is 1.5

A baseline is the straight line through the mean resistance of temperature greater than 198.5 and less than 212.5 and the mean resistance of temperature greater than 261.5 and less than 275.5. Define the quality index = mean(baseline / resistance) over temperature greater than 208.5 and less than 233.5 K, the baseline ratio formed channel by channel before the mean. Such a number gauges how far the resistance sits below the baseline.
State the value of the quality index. 0.95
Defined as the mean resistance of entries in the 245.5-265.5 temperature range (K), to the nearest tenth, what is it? 2.2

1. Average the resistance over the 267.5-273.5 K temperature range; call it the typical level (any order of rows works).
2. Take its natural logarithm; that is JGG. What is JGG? 0.31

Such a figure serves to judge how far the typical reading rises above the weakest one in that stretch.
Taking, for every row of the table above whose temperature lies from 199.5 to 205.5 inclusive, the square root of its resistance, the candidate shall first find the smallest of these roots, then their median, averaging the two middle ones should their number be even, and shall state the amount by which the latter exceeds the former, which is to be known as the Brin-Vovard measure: 0.031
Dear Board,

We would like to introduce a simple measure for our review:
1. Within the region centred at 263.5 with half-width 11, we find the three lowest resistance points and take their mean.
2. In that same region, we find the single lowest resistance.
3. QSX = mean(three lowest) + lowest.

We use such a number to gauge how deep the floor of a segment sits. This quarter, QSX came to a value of 2.2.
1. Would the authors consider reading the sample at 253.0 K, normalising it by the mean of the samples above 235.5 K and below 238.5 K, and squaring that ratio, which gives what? 1.90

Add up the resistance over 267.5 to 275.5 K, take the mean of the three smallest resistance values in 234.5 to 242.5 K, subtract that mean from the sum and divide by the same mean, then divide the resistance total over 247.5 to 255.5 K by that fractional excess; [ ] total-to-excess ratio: 3.5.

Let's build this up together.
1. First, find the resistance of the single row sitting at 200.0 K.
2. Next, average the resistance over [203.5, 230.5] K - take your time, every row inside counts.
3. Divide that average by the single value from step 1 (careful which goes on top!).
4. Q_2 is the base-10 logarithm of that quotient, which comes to 0.026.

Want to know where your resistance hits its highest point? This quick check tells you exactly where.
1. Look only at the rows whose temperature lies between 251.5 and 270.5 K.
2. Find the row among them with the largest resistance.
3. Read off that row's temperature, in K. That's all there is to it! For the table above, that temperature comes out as 254.0 K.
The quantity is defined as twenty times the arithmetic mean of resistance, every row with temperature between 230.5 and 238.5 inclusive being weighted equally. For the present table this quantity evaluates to 35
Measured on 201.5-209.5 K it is 47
